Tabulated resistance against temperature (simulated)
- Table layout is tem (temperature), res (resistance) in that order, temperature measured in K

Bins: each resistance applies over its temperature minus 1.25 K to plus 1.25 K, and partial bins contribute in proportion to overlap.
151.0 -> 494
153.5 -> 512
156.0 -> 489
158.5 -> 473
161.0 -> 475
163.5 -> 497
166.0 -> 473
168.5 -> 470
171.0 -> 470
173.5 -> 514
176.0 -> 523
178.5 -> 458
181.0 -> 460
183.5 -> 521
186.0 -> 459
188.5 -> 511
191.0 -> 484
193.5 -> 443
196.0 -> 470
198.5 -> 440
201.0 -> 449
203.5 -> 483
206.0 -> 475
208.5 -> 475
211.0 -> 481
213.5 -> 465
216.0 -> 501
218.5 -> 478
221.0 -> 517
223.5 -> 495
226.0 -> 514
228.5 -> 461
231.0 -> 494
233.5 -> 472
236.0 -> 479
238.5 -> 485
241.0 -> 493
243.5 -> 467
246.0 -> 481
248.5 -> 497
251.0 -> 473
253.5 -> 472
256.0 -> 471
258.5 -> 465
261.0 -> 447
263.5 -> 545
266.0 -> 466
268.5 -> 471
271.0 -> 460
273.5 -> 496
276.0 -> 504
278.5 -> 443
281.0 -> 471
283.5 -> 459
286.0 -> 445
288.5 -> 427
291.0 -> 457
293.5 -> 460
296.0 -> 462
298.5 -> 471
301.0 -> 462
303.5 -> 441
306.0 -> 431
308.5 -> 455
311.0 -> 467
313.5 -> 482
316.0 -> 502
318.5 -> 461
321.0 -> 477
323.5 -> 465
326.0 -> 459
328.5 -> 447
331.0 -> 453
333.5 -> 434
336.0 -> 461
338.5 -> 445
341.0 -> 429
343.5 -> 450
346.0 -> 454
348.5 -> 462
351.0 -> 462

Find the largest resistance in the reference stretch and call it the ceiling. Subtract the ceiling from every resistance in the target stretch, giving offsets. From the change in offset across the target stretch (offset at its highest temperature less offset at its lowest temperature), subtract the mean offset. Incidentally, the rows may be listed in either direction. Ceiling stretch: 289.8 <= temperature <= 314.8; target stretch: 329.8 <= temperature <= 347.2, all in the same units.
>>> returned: 36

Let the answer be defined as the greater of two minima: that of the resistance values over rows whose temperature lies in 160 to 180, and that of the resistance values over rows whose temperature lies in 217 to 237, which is 461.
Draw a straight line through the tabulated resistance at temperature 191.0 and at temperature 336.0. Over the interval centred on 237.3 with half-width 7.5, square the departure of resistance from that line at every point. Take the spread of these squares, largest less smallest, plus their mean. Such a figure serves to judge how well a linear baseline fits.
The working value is 404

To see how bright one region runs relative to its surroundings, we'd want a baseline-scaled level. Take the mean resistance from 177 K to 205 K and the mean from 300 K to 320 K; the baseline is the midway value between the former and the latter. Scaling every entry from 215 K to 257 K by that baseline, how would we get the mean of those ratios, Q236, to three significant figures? 1.04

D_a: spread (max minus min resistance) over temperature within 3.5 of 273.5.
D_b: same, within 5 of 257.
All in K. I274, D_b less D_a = -19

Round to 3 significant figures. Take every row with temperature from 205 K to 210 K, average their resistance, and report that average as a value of 475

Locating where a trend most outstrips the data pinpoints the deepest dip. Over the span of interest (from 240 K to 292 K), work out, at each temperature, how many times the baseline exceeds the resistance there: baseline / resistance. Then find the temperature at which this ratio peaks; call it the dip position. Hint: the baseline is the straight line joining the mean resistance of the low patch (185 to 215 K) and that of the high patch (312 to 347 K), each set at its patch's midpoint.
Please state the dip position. 288.5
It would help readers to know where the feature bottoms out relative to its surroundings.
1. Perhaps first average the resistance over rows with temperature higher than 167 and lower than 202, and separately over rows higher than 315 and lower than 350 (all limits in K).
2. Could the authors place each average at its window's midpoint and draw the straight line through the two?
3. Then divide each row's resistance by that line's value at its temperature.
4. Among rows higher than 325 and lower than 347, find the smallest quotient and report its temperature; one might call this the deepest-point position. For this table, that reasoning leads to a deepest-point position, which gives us 341.0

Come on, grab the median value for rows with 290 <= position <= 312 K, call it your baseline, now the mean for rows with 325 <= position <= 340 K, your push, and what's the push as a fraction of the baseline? 0.98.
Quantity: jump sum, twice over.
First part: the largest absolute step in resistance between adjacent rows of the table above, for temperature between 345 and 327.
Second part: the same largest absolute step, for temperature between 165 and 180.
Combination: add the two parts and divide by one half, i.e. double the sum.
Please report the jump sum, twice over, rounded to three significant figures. 184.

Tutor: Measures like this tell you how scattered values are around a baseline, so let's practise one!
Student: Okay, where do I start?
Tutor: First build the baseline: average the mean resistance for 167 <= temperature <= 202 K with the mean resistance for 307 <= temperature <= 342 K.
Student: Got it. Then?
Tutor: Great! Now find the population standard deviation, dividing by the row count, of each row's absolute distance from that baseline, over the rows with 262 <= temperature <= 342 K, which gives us 16.2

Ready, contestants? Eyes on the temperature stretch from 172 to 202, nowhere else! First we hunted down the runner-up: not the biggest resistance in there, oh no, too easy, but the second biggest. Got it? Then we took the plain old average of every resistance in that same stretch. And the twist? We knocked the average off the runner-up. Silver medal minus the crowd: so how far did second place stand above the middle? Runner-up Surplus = 43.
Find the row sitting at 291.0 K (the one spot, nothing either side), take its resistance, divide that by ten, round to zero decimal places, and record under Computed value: 46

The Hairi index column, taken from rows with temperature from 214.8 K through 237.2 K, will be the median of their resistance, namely 494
